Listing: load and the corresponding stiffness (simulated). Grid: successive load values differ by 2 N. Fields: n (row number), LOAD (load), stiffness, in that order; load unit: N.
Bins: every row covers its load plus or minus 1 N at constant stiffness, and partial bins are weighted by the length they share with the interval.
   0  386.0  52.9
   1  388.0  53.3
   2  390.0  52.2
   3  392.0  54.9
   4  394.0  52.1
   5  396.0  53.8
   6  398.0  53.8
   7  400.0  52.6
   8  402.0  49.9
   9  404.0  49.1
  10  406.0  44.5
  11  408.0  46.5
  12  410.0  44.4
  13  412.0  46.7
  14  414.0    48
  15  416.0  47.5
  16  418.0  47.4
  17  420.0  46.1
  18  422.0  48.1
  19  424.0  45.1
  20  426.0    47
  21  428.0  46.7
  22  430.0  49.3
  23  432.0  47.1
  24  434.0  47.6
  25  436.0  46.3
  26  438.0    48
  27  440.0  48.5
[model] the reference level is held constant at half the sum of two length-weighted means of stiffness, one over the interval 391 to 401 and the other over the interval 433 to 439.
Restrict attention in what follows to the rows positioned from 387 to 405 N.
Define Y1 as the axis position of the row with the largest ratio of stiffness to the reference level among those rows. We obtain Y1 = 392.0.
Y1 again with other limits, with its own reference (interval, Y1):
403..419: 404.0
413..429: 422.0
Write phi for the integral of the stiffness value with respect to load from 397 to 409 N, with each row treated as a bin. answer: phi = 593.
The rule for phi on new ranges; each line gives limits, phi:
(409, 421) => 560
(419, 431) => 565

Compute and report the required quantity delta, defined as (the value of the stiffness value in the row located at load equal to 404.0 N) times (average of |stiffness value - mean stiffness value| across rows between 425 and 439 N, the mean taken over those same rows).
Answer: 37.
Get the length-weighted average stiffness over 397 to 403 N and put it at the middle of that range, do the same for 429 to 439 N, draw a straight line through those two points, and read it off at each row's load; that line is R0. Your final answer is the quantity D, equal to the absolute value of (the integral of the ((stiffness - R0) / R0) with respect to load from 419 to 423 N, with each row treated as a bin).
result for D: 0.183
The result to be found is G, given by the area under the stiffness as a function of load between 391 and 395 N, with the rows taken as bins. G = 214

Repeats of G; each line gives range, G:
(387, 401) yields 745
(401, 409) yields 380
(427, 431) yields 192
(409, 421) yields 560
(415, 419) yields 190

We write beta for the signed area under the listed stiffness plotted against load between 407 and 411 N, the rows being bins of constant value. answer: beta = 182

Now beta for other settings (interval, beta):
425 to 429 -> 187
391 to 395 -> 214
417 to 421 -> 187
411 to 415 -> 189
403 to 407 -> 187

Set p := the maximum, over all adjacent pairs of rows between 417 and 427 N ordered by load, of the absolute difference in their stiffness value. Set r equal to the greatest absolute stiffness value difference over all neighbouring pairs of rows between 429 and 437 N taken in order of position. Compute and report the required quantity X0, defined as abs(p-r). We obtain 0.8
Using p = 3.0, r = 2.2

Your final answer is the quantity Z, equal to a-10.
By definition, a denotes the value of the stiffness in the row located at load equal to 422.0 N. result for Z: 38.1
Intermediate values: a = 48.1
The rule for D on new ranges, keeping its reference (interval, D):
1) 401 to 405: 0.171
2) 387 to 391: 0.059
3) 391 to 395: 0.036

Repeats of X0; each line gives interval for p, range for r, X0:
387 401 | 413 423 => 0.8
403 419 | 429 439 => 2.4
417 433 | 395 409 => 1.6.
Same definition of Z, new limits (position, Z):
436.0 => 36.3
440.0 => 38.5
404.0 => 39.1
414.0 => 38.0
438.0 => 38.0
